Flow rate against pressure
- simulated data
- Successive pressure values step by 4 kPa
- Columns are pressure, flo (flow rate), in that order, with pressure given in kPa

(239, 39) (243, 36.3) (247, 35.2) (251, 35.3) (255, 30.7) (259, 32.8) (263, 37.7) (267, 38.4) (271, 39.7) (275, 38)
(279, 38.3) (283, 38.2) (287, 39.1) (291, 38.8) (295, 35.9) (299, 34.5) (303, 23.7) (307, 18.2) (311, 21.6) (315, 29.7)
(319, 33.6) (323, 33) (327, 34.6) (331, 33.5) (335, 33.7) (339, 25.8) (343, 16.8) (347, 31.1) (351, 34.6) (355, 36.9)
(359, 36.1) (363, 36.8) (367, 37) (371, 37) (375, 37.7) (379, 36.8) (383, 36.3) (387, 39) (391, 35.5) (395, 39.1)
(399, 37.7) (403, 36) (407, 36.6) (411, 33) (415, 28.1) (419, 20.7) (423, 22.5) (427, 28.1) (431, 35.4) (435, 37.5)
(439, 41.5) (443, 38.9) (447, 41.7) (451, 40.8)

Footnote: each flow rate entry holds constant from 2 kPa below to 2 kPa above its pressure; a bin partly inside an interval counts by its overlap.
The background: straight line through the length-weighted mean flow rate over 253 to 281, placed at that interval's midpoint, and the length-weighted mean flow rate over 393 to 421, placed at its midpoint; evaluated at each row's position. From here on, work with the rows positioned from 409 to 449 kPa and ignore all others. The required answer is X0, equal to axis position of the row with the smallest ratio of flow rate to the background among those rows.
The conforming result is 419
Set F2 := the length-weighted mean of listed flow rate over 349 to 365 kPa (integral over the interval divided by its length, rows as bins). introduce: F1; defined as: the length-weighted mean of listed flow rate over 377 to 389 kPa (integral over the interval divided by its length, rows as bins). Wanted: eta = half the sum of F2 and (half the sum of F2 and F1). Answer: 36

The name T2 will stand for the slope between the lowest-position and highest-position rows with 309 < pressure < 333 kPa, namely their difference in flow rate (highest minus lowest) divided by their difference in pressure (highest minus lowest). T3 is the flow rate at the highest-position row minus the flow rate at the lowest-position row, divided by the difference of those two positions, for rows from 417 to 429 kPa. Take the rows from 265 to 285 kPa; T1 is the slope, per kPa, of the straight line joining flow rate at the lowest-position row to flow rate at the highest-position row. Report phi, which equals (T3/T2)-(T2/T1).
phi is 49.2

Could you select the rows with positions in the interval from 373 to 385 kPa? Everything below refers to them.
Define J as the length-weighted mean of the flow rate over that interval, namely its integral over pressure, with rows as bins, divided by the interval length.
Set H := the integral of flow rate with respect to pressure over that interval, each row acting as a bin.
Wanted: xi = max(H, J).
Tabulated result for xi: 443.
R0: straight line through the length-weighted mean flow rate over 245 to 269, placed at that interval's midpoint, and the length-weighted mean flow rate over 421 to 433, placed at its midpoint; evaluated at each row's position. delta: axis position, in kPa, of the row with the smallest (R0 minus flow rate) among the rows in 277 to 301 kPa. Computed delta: 287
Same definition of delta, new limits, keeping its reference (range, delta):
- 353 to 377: 375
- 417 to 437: 435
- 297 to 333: 327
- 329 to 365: 363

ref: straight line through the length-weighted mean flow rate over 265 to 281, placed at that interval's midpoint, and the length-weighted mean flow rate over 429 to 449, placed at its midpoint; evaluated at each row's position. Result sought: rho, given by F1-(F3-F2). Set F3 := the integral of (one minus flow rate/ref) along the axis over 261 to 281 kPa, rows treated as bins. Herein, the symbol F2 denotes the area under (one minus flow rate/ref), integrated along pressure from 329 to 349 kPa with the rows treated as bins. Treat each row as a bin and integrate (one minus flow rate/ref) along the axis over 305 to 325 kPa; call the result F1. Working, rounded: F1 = 6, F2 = 5.5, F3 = 0.1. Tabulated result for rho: 11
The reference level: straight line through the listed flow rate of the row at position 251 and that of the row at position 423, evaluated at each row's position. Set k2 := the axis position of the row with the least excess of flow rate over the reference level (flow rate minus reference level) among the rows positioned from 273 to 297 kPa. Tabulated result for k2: 295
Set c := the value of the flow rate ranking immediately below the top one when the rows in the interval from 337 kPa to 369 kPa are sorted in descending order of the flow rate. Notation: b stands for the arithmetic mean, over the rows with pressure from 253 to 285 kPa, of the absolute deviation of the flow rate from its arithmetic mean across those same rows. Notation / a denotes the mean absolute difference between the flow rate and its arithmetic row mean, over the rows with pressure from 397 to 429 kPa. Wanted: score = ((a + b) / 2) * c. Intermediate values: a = 5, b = 2.5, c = 36.9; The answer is 147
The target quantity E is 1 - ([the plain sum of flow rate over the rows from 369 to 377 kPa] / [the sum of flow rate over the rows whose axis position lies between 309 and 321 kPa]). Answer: 0.1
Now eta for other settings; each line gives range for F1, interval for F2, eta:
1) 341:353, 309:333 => 30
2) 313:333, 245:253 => 35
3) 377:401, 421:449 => 36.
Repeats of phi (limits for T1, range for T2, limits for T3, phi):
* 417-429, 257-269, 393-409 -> -1.1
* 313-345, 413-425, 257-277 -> -2.0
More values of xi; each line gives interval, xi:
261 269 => 304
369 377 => 299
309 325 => 472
